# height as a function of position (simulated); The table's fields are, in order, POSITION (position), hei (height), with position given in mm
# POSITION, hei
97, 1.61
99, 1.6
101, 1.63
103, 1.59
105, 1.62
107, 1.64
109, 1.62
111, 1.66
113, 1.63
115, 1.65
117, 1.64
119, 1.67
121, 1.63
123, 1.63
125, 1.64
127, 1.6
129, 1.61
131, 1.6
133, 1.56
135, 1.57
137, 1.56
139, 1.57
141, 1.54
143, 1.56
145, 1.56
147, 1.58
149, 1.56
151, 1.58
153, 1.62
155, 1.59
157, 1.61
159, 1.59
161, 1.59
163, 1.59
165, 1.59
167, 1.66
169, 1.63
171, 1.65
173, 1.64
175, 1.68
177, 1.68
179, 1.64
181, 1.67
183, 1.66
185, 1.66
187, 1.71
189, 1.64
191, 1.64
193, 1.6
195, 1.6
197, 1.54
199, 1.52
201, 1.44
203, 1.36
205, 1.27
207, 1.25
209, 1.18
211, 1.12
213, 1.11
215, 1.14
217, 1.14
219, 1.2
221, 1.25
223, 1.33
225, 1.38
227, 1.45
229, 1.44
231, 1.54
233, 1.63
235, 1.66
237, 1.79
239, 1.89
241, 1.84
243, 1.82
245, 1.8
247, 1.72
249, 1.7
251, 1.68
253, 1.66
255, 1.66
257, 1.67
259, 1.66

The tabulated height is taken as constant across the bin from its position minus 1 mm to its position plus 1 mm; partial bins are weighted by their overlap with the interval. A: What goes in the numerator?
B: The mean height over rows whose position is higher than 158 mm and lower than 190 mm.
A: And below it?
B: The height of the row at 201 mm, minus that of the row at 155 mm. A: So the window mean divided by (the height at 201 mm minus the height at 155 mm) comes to -11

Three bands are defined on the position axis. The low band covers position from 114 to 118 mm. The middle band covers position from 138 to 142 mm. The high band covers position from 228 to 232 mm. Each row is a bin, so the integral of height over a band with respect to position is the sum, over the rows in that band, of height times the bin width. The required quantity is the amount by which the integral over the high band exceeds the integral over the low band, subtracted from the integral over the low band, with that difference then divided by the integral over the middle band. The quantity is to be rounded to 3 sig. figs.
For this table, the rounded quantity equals 1.16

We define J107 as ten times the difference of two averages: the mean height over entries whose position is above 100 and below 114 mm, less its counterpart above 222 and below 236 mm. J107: 1.4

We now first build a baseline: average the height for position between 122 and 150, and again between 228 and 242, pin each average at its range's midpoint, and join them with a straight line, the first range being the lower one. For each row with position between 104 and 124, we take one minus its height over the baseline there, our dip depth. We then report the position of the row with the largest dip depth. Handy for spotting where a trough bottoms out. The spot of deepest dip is 123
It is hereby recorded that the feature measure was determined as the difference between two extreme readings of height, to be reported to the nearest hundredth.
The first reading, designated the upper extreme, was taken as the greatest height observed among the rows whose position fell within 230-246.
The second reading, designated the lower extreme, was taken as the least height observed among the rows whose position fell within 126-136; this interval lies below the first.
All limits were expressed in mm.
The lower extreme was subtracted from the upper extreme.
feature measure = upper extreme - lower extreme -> 0.33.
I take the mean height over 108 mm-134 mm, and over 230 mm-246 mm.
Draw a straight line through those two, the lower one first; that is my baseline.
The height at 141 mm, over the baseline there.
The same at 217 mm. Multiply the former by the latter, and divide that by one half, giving 1.2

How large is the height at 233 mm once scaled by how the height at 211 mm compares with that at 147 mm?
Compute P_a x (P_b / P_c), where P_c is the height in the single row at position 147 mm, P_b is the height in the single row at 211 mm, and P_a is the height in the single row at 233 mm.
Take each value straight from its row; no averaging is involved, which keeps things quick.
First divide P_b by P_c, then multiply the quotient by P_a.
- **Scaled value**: 1.2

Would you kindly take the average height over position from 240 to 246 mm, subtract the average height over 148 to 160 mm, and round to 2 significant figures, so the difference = 0.23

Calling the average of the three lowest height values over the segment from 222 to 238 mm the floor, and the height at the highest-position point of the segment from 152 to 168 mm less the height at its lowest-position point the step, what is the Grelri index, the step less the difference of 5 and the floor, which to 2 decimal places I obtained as -3.58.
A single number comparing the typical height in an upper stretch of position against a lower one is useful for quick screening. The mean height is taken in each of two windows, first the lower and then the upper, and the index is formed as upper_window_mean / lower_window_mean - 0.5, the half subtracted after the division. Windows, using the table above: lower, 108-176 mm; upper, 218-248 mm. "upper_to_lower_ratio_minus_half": 0.484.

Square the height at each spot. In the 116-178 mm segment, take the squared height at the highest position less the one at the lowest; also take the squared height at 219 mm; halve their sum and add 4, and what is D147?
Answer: 4.79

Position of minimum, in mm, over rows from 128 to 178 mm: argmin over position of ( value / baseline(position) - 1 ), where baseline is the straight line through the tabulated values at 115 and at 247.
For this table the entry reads 141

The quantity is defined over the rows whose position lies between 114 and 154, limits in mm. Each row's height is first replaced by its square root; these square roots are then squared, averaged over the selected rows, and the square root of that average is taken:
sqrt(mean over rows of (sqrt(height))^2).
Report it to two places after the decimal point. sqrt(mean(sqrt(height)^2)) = 1.26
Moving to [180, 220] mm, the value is 1.19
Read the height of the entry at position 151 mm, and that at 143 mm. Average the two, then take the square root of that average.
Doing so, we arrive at 1.25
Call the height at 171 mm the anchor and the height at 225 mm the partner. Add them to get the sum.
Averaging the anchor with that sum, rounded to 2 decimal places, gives 2.34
